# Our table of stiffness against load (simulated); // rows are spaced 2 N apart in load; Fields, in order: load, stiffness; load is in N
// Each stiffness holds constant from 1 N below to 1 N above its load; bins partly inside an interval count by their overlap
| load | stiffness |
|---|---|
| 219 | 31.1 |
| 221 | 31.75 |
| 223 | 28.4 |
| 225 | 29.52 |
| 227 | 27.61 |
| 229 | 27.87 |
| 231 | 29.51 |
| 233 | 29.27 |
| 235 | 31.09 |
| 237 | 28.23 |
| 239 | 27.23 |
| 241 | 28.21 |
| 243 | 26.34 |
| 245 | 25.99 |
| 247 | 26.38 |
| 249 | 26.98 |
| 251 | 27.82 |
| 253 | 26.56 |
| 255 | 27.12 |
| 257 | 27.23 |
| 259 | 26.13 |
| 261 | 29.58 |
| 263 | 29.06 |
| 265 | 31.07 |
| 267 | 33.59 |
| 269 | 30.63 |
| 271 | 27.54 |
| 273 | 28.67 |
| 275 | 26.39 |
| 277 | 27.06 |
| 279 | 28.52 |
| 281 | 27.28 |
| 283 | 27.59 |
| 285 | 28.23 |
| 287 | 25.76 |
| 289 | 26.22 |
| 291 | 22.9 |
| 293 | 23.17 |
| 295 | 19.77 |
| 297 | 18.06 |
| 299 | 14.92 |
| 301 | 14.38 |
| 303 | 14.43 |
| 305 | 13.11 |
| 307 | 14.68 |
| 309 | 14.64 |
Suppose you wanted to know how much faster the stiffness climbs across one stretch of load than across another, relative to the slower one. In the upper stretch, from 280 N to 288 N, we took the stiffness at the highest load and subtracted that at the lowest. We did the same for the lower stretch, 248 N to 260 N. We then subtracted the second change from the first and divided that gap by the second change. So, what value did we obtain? 1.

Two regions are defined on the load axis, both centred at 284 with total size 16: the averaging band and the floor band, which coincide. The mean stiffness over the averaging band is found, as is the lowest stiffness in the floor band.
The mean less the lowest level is 3.8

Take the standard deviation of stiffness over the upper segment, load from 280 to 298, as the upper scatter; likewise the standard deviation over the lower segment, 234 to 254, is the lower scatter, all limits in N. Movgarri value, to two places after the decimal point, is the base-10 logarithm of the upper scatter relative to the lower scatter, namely 0.38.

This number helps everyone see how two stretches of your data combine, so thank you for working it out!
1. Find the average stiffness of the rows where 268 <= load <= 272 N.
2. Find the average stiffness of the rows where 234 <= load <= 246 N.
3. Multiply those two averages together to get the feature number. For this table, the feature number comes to 810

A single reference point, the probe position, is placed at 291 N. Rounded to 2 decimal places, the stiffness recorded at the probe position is 22.90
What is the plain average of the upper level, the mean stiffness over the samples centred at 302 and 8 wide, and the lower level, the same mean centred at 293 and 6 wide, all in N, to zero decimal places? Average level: 18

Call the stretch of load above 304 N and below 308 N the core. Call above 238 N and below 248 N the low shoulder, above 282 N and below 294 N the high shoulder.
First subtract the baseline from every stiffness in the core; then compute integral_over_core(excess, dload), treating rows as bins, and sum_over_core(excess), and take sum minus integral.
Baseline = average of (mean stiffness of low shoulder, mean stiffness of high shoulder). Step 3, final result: 25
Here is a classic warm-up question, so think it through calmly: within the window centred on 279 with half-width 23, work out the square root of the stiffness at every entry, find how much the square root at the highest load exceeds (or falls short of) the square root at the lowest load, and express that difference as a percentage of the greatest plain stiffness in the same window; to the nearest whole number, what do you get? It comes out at -4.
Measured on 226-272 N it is 0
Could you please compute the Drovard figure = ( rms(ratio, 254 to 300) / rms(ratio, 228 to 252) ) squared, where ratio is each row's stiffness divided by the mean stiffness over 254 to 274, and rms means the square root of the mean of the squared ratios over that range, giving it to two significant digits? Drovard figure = 0.91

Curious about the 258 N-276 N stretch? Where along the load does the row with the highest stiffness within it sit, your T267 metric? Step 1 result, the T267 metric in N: 267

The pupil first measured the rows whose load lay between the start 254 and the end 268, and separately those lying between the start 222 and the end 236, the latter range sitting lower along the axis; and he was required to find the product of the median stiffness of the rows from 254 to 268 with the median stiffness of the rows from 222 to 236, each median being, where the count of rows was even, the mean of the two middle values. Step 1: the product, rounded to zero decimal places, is 851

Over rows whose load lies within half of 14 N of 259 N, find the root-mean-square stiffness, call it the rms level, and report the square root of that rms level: 5.31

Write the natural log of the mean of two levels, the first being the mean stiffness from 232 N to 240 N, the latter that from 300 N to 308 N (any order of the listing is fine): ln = 3.07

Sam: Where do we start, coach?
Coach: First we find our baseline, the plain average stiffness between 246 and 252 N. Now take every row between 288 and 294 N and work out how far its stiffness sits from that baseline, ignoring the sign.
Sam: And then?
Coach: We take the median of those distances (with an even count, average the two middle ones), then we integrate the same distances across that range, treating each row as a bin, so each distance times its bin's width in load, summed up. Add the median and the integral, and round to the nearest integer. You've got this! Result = 22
